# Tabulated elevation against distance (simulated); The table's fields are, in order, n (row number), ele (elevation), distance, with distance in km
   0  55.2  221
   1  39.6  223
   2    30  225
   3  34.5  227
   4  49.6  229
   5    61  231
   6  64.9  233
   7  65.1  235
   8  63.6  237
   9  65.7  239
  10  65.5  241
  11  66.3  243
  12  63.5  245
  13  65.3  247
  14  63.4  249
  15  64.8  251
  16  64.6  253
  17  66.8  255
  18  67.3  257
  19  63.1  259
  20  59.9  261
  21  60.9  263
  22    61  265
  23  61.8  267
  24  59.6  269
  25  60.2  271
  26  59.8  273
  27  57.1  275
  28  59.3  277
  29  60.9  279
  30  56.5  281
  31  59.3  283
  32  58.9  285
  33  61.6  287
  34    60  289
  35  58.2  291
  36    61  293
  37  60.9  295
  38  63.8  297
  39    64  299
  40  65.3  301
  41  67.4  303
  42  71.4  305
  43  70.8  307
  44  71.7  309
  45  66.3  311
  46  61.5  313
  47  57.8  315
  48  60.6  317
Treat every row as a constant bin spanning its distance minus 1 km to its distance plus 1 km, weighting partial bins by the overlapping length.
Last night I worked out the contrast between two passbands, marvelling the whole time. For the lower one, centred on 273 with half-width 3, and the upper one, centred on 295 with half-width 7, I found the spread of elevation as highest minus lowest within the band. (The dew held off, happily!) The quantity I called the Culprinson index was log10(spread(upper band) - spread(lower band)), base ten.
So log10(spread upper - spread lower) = 0.60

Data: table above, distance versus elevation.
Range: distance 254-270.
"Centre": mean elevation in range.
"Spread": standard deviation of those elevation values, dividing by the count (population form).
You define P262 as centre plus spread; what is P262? 65.3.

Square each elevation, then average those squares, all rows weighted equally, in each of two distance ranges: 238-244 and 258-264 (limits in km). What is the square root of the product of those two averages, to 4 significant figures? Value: 4037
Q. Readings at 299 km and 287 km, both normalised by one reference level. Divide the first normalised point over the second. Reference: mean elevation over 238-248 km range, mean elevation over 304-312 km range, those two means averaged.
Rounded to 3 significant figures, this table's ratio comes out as 1.04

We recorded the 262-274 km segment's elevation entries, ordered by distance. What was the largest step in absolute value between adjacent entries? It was 2.2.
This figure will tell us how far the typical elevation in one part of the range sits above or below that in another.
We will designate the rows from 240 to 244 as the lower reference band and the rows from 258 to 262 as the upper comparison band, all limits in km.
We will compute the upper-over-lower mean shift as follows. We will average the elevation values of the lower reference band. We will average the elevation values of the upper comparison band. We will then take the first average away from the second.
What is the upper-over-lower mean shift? -4.4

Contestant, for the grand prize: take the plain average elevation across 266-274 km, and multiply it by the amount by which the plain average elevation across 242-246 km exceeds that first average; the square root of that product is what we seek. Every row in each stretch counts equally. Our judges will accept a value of 17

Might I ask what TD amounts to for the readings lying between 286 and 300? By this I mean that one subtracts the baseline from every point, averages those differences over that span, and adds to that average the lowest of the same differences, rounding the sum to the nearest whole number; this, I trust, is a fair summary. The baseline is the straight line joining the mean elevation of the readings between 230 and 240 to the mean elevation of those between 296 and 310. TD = -15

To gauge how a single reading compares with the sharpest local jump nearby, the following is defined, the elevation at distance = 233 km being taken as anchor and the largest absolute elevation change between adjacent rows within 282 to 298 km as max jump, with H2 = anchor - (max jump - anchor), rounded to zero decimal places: 127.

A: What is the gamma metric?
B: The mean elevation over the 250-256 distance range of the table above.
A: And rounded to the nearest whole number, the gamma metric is 65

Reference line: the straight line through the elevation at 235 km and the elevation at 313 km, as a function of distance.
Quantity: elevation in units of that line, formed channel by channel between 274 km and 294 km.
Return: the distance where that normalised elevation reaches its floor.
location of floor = 281 km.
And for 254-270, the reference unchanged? 261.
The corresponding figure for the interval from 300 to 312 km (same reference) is 301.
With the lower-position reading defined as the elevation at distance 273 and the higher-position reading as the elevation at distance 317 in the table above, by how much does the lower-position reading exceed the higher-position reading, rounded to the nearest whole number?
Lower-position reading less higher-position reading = -1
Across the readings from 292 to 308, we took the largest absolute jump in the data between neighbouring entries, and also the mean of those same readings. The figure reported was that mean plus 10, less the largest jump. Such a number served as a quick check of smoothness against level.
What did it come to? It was 72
